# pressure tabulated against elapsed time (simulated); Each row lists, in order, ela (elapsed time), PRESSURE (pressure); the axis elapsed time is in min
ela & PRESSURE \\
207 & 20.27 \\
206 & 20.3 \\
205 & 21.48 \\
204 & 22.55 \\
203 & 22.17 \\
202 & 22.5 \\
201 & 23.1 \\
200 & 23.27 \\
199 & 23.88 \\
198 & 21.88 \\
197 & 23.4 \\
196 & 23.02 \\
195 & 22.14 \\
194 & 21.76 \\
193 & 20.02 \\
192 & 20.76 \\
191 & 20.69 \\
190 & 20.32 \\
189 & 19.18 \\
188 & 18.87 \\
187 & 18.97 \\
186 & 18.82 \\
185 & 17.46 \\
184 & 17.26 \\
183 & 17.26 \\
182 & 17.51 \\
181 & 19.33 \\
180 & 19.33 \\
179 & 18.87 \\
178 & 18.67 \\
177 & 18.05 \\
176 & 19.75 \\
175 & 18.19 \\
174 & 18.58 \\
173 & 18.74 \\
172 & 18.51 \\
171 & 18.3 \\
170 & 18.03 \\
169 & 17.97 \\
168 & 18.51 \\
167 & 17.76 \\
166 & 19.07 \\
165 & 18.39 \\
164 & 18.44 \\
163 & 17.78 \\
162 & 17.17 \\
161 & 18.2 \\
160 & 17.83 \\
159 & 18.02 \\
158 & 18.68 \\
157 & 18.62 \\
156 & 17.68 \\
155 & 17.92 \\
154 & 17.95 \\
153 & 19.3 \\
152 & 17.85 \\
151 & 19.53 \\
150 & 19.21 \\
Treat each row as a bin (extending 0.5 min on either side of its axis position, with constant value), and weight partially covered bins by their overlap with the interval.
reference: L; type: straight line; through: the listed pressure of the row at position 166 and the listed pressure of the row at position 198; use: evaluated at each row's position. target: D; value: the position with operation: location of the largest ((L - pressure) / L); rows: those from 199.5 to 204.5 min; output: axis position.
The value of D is 203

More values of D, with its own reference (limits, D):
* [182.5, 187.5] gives 184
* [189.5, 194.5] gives 193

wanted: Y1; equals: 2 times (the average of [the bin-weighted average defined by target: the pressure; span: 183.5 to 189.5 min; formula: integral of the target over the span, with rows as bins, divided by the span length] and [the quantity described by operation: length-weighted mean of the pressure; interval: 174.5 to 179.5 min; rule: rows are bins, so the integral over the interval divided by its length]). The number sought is 37.1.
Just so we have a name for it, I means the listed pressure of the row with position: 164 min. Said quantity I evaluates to 18.44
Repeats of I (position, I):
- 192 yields 20.76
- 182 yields 17.51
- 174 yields 18.58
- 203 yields 22.17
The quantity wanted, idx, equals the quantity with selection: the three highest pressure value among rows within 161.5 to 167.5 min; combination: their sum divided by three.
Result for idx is 18.6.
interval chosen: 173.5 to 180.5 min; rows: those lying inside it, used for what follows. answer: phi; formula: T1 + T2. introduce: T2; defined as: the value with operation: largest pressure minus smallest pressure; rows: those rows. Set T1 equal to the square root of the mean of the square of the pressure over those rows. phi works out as 20.5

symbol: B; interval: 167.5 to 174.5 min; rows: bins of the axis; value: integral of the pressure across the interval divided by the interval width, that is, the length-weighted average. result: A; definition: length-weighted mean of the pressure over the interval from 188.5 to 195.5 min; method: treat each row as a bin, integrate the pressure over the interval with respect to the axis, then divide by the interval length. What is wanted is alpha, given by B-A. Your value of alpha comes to -2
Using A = 20.7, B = 18.4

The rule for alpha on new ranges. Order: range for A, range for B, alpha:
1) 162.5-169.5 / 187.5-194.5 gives 2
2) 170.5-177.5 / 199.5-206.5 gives 4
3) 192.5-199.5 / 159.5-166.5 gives -4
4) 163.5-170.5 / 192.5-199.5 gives 4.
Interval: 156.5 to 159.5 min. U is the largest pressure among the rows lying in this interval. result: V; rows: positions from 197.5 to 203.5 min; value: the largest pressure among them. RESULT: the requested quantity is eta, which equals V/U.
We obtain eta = 1.28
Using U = 18.68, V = 23.88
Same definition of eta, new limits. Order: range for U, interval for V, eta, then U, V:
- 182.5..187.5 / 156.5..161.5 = 0.98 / 18.97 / 18.68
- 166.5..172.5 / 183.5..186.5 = 1.02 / 18.51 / 18.82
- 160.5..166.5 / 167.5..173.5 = 0.98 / 19.07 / 18.74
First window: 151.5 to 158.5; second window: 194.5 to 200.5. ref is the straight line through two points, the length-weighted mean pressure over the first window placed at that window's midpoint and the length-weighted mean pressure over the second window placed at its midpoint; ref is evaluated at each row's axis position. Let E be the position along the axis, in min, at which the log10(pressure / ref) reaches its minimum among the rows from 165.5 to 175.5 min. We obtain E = 175 min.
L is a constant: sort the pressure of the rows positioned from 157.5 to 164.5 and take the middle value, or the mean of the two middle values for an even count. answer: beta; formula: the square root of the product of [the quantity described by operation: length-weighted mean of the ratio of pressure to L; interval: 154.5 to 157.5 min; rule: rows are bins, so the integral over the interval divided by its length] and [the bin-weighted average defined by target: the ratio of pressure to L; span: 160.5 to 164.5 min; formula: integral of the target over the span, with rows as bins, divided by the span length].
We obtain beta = 1.00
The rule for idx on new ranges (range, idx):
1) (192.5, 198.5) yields 22.9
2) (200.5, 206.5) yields 22.7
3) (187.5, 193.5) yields 20.6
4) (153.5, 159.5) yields 18.4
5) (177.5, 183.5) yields 19.2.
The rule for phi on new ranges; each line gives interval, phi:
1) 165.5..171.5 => 19.6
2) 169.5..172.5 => 18.8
